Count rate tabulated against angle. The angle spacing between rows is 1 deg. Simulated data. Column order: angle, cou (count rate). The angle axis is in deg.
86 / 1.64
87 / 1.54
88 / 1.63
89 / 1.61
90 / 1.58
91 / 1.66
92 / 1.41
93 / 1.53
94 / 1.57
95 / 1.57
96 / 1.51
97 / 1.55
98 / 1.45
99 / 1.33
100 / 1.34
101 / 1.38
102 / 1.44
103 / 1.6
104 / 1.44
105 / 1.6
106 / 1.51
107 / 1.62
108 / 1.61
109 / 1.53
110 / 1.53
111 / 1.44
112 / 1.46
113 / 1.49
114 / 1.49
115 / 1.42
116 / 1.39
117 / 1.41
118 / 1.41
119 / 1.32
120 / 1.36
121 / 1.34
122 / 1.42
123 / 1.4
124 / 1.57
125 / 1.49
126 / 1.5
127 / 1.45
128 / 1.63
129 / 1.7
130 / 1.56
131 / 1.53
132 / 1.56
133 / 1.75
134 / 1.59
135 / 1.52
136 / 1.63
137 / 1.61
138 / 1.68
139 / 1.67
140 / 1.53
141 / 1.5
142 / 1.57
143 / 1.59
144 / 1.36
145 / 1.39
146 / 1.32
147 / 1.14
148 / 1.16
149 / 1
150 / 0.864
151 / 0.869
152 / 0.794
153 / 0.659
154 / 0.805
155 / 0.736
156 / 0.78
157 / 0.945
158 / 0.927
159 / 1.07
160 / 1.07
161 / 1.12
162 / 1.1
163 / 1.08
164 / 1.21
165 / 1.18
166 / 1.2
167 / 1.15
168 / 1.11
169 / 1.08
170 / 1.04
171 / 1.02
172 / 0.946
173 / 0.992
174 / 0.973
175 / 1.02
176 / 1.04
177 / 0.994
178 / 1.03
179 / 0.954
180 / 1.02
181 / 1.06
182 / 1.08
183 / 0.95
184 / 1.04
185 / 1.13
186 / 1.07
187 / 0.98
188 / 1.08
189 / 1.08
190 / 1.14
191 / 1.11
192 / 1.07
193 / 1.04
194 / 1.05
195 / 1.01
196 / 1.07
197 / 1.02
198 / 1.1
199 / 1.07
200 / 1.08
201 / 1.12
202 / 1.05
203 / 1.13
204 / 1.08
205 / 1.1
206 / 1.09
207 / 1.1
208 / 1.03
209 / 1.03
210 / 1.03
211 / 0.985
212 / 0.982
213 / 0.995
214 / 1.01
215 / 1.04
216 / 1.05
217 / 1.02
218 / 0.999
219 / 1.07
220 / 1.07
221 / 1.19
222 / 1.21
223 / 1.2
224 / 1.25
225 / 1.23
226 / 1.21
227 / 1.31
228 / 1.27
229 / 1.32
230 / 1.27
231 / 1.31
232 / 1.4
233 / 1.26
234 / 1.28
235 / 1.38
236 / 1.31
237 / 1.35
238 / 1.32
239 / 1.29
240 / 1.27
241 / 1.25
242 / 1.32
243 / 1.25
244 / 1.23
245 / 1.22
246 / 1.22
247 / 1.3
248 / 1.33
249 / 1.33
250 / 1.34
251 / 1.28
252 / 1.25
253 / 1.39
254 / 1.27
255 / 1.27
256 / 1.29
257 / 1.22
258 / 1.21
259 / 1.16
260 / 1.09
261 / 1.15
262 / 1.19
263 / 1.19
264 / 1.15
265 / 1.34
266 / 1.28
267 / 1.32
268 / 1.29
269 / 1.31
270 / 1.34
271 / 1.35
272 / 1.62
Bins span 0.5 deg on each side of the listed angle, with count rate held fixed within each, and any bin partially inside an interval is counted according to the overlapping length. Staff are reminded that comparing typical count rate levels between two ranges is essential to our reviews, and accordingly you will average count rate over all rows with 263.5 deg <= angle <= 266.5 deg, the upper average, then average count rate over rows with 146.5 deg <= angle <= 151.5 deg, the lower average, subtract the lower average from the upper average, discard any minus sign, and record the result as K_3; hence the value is 0.25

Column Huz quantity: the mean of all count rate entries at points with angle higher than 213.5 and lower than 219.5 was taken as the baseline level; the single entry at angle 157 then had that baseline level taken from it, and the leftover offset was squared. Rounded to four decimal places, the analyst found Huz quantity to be 0.0075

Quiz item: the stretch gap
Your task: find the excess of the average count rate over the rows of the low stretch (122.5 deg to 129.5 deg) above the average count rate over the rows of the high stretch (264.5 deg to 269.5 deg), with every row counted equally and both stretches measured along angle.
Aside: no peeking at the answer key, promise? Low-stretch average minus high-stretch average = 0.2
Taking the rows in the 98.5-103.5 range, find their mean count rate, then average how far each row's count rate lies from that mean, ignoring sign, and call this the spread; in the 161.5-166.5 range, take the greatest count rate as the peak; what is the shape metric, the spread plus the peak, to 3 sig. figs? 1.29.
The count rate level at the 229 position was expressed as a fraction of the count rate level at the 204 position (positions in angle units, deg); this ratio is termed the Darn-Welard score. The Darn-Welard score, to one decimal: 1.2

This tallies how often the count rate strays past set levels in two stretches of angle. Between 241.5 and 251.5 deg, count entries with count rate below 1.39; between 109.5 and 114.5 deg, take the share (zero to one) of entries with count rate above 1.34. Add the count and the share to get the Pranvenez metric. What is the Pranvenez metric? 11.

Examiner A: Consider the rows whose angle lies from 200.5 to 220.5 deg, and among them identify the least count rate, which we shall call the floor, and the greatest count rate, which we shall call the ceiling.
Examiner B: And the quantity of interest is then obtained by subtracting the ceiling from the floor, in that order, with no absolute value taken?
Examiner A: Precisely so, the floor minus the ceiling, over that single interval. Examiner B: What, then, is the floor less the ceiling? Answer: -0.15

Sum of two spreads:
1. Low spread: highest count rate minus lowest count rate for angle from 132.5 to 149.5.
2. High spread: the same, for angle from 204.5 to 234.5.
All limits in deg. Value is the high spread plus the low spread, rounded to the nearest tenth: 1.2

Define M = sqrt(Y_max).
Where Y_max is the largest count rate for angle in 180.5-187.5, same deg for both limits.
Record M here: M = 1.06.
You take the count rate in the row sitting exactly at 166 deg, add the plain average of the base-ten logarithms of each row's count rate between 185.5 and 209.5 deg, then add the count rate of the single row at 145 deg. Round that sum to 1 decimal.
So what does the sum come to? 2.6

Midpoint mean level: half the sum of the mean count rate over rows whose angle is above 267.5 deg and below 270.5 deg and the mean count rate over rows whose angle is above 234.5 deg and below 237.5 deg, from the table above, 1.33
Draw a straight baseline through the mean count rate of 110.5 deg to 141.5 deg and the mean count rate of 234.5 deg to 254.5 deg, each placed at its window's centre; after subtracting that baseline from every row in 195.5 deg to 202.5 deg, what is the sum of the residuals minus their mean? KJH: -1.8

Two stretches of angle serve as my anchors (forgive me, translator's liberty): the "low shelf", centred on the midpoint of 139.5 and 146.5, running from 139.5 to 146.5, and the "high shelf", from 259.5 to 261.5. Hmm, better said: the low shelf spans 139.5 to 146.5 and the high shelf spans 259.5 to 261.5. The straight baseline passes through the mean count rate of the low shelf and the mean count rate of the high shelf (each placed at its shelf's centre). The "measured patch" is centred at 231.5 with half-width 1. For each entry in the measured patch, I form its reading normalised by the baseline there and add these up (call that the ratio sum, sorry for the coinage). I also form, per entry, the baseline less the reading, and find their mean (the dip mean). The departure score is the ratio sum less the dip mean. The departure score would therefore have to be 2.40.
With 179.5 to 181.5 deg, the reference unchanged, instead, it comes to 1.22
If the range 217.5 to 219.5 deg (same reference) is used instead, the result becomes 1.45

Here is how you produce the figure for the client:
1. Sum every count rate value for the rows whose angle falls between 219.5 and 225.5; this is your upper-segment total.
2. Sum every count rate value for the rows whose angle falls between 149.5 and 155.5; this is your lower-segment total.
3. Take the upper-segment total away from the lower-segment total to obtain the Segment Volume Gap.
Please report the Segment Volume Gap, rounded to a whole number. -2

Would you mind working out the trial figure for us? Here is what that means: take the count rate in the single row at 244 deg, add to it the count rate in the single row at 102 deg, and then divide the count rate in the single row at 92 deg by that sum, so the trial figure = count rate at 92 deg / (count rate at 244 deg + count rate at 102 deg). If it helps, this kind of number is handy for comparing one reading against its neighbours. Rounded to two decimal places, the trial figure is 0.53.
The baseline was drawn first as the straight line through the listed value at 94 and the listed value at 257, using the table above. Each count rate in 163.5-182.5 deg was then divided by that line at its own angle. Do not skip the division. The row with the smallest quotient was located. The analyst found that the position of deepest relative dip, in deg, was 172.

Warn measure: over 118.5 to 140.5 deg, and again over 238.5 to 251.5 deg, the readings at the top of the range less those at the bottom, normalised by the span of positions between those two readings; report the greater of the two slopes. 0.010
